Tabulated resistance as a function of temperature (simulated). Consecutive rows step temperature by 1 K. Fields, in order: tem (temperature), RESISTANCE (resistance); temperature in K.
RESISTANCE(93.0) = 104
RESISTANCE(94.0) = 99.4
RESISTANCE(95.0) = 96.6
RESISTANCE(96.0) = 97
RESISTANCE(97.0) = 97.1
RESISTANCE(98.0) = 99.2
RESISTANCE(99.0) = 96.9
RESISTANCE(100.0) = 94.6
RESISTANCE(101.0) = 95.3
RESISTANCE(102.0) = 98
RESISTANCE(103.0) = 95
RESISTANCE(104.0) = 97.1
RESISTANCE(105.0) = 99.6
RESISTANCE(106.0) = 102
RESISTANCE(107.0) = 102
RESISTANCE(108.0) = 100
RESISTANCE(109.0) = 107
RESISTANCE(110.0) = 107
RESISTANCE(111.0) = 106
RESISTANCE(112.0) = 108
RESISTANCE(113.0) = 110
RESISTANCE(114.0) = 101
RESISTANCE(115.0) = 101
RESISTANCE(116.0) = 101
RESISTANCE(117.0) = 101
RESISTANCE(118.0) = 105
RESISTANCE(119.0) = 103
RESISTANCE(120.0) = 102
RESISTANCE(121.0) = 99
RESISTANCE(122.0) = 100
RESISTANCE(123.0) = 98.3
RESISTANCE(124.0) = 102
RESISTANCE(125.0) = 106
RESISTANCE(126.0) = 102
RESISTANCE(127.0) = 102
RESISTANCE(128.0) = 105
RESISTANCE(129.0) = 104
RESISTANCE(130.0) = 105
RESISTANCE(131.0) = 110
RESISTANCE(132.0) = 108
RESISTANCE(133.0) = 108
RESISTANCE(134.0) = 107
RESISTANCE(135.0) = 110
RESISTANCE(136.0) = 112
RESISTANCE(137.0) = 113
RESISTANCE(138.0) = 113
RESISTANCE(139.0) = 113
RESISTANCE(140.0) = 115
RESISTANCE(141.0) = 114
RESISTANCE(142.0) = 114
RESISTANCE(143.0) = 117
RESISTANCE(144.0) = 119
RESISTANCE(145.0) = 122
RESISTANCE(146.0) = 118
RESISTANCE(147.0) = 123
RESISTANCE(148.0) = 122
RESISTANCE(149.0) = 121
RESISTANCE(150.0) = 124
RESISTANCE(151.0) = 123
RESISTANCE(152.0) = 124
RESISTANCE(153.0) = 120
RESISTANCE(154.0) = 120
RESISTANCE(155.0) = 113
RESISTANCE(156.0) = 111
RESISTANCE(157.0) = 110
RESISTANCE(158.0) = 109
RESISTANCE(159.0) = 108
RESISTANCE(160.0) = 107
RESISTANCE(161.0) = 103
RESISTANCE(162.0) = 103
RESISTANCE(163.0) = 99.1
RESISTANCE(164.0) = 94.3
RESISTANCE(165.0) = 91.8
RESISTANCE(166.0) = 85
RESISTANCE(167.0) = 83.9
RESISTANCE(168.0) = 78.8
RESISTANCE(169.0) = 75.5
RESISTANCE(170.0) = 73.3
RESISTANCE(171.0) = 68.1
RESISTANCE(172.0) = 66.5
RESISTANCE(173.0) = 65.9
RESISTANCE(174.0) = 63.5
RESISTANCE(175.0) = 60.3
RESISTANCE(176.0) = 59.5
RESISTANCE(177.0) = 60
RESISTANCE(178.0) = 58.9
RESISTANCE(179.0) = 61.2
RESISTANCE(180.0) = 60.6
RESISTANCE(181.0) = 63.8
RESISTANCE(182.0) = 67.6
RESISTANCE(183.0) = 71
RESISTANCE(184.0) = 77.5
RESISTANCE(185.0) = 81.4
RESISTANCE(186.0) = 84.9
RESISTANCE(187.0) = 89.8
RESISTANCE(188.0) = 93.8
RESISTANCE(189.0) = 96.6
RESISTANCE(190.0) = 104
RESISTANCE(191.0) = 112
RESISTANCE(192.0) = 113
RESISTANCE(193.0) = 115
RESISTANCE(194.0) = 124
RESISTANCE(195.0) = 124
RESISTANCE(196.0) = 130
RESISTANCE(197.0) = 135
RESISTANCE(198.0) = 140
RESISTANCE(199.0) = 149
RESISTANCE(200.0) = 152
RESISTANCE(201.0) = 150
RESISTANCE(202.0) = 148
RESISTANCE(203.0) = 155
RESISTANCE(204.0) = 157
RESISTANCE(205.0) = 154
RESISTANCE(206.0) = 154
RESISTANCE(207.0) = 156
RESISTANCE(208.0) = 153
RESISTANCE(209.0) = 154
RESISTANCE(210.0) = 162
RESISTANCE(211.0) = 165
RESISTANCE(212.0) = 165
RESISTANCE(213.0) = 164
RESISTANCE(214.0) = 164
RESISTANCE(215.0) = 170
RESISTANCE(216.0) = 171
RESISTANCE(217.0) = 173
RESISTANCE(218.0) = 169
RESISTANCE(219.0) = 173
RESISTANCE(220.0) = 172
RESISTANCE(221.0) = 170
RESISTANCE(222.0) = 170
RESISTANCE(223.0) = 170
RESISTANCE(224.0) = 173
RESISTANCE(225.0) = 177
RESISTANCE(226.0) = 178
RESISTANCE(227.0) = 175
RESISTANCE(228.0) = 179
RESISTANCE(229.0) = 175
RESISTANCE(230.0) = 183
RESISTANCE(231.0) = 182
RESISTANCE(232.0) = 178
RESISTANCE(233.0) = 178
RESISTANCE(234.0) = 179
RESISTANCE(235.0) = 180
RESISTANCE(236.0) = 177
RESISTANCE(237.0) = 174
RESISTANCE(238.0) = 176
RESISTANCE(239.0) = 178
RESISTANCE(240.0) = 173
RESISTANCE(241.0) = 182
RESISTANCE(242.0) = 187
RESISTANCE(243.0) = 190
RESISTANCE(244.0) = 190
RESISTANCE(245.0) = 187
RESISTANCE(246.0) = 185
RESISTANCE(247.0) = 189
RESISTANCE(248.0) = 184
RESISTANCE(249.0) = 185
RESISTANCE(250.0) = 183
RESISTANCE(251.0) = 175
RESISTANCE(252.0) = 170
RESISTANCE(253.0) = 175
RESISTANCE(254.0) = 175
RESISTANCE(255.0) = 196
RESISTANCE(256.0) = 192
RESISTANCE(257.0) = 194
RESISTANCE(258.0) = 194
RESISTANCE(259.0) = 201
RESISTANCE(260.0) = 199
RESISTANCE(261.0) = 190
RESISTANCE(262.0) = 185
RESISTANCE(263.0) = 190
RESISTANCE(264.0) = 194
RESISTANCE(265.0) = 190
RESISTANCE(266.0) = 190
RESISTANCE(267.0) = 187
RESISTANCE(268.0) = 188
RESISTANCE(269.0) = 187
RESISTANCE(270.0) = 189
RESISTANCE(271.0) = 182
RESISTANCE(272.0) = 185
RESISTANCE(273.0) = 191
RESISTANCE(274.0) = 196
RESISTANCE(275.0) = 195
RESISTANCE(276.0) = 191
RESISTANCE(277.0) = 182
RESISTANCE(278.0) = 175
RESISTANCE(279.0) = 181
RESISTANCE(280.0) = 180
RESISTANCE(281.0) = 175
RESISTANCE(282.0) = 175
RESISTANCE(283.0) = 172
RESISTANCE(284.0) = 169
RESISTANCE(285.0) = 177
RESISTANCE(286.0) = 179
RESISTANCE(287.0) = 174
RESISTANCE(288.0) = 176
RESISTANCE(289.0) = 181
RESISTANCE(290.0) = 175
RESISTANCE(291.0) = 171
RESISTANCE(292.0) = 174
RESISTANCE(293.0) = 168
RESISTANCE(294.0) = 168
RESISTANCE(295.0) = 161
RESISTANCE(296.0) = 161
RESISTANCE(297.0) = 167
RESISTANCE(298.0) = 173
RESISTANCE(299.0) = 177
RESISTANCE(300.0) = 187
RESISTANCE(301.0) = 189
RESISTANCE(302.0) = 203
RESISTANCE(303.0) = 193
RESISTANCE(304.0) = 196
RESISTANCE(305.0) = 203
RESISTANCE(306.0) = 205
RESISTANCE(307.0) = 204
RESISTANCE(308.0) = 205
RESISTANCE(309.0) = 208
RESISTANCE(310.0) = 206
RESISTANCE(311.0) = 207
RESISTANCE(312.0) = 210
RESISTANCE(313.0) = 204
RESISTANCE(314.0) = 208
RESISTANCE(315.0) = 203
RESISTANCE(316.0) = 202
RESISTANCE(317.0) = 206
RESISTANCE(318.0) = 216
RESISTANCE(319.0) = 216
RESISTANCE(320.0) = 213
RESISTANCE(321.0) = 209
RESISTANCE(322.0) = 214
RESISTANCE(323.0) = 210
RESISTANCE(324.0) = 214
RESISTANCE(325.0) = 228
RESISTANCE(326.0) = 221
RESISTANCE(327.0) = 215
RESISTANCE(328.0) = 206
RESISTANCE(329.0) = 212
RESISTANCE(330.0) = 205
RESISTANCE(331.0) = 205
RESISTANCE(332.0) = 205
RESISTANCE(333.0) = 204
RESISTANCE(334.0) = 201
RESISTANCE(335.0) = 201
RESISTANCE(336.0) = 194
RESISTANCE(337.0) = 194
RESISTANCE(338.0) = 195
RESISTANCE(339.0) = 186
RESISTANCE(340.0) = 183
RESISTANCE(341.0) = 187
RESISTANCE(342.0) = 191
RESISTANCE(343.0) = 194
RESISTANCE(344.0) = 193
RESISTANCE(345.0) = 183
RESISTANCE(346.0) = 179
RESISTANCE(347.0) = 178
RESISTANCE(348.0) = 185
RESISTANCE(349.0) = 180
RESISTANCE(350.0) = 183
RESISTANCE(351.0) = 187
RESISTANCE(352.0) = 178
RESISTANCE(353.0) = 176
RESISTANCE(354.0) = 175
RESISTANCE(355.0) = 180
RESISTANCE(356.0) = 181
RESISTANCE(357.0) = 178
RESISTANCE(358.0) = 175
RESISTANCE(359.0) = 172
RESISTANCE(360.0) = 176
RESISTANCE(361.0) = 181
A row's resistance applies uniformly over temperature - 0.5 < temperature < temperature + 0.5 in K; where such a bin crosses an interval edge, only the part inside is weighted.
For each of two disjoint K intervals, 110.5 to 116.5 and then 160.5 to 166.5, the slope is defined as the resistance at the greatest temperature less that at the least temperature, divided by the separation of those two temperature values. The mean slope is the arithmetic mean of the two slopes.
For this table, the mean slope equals -2.3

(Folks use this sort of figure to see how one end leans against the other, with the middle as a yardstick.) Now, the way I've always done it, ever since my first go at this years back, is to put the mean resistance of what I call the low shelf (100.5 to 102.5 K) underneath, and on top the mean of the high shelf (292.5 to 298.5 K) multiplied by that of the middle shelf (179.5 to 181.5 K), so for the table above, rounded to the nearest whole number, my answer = 107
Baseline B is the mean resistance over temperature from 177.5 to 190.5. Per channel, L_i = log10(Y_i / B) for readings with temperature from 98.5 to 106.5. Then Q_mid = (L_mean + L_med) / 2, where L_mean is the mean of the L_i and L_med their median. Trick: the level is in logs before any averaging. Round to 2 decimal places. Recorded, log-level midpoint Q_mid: 0.10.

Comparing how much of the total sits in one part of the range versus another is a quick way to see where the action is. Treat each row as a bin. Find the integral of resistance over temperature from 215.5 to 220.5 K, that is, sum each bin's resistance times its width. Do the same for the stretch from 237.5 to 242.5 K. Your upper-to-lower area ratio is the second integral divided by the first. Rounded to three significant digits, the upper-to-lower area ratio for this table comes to 1.04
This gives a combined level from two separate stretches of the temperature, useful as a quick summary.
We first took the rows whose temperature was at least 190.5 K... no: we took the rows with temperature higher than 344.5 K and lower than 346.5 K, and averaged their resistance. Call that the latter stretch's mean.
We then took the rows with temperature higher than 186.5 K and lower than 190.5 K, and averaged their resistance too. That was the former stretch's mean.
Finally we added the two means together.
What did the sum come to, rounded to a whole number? 277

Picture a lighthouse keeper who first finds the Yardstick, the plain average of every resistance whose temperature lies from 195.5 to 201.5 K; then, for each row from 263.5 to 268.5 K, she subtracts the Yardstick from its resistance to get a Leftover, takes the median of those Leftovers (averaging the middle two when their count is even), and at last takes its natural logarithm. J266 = 3.9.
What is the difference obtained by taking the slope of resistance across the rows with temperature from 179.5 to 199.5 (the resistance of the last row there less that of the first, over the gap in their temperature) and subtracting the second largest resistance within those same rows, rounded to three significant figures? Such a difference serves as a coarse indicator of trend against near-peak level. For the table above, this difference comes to -135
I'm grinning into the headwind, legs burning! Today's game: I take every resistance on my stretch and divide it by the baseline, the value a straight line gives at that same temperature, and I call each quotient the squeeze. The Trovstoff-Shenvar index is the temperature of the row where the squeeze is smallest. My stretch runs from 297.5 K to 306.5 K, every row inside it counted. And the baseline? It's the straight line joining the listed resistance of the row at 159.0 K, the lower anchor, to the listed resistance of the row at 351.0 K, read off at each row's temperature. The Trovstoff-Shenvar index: 298.0 K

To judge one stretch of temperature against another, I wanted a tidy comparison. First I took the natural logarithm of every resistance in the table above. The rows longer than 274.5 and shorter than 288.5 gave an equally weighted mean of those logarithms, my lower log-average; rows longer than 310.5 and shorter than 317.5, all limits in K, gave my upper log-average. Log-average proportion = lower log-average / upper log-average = 0.97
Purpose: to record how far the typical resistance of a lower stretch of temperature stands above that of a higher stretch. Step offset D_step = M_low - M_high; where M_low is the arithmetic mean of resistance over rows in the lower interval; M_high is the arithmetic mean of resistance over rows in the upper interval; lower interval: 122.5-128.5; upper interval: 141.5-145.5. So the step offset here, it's -15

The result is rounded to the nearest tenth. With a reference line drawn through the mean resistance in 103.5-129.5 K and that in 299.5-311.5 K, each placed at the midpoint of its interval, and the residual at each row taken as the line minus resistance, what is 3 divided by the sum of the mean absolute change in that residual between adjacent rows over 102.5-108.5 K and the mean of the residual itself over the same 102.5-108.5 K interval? -5.5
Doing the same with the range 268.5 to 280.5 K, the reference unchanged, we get 1.0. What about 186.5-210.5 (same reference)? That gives 0.2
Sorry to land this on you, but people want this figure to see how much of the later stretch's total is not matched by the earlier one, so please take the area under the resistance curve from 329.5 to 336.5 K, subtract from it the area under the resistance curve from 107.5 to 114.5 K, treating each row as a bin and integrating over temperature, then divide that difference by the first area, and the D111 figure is 0.48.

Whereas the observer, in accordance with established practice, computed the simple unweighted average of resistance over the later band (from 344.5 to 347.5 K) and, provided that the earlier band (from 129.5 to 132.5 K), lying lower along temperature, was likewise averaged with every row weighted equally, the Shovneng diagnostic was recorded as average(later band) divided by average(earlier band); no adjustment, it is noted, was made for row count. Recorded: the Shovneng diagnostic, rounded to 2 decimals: 1.67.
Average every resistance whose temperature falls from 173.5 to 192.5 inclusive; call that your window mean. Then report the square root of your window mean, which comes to 8.8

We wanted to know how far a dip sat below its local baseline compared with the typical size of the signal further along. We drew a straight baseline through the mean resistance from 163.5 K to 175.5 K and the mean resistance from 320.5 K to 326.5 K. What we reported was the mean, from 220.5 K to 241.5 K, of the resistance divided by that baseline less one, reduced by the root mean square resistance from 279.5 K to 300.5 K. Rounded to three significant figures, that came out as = -173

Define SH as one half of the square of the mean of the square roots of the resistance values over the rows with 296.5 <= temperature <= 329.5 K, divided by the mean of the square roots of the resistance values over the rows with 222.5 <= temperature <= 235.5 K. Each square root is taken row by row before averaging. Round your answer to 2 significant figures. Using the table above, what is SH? 7.6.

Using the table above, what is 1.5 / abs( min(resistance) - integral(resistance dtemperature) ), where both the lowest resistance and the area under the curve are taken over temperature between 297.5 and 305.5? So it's 0.0011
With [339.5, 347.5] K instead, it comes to 0.0011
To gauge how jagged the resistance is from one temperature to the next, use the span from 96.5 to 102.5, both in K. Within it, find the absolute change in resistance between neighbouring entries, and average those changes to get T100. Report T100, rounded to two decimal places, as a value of 2.02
